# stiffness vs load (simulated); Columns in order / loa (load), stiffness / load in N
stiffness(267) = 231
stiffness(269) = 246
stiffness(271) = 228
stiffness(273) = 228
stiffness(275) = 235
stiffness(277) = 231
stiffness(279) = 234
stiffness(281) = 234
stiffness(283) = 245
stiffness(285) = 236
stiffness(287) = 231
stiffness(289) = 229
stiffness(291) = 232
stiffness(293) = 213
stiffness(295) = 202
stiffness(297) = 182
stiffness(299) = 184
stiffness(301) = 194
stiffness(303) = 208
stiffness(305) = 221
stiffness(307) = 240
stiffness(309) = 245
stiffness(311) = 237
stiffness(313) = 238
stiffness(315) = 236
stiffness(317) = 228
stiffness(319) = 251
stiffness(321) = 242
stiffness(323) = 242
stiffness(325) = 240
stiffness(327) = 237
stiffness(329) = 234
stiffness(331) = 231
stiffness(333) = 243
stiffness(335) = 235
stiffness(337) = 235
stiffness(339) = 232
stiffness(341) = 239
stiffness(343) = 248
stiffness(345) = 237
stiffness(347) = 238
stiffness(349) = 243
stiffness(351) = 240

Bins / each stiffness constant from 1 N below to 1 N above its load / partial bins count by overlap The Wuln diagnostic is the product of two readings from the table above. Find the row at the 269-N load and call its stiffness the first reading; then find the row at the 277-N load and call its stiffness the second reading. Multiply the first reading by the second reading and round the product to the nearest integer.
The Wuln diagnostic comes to 56826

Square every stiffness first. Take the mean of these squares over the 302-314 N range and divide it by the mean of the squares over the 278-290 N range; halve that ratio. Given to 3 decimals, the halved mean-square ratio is 0.487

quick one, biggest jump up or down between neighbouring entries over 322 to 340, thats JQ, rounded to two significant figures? 12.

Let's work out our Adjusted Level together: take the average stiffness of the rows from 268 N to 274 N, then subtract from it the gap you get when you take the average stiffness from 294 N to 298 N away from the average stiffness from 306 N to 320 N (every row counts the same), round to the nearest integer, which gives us 187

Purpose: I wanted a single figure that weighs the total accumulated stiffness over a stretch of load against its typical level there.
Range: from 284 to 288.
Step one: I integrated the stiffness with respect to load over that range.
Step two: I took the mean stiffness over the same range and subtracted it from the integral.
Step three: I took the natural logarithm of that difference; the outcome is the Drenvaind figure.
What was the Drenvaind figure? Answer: 6.552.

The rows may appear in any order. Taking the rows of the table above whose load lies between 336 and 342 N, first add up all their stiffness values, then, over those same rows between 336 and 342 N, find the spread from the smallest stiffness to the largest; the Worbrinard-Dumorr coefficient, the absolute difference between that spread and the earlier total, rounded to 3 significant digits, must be 699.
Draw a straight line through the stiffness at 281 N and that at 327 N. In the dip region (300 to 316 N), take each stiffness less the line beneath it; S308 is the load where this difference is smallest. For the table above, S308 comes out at 301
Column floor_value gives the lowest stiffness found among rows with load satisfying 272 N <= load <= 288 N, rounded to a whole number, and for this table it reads 228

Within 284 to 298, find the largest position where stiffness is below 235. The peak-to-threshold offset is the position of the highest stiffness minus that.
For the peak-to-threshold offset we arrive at -12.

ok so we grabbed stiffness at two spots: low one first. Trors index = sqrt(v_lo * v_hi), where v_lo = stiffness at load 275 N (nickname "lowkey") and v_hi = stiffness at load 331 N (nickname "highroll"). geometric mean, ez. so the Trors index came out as 233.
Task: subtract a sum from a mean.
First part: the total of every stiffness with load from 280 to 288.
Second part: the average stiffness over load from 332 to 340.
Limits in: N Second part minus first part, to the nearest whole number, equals -710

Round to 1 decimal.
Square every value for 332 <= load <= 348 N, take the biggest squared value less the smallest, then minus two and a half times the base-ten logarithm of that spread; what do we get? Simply -9.7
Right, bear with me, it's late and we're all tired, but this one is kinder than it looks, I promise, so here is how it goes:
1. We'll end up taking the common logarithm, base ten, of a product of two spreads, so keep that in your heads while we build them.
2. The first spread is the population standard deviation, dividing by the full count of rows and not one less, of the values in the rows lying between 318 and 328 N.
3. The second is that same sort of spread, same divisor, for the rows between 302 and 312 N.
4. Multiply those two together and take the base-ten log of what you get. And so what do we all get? 1.8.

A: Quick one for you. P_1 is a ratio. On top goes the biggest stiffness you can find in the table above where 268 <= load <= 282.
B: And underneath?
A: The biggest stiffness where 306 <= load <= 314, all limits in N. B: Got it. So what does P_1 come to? 1.00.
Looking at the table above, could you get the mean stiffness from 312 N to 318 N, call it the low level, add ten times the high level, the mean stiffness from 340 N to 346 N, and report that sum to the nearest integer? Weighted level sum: 2647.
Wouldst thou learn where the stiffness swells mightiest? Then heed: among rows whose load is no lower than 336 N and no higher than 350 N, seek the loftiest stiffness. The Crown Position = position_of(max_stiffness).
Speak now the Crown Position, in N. 343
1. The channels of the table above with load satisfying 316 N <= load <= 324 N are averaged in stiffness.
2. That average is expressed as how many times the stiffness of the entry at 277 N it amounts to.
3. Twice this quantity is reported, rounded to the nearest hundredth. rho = 2.08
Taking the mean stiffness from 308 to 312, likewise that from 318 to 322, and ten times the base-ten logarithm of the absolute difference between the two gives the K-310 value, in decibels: 7.4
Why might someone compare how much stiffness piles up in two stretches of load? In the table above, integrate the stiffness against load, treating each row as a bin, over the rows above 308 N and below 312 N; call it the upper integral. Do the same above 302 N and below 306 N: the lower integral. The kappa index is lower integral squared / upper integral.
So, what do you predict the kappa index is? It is 764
